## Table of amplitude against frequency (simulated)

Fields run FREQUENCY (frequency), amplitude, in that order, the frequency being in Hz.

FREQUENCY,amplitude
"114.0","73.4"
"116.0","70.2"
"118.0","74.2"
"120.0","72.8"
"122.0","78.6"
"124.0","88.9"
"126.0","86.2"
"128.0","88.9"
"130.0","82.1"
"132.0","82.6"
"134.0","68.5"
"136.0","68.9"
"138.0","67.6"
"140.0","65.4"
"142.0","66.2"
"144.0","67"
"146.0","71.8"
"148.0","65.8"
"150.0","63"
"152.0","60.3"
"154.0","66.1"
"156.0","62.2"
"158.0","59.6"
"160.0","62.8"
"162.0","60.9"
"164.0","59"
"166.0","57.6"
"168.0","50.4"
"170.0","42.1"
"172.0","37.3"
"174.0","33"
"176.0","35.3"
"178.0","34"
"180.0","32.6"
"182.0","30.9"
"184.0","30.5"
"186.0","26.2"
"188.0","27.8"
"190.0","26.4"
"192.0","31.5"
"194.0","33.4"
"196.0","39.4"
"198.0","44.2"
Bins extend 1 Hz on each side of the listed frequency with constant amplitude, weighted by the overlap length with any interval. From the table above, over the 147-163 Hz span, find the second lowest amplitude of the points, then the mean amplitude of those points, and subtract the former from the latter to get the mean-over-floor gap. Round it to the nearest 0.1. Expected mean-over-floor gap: 2.3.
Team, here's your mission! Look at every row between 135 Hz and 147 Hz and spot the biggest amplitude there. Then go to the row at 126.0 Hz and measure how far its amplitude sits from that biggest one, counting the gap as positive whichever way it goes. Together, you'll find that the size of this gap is 14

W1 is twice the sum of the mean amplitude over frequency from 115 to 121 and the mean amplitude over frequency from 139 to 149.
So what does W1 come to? 279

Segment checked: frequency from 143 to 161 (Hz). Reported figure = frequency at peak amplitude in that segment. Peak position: 146.0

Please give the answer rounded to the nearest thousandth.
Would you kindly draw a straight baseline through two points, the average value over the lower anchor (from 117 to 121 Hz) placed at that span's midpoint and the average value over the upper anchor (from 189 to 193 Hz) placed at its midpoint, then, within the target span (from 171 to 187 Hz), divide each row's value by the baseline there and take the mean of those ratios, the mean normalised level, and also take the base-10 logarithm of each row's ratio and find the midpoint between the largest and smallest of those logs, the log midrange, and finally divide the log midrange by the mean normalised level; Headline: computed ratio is -0.068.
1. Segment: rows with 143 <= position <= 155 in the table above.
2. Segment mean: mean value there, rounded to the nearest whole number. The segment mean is 66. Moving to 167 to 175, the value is 41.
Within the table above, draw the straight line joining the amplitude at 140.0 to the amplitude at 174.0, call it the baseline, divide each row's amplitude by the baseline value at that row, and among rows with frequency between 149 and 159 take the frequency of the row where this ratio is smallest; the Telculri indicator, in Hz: 152.0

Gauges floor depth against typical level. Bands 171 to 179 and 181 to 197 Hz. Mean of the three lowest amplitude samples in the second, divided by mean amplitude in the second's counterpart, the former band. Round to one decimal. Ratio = 0.8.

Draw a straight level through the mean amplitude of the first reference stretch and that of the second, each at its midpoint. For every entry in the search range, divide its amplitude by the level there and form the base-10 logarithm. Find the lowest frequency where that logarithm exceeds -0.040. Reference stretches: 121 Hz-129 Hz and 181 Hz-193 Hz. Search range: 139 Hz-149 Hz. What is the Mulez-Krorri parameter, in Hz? 142.0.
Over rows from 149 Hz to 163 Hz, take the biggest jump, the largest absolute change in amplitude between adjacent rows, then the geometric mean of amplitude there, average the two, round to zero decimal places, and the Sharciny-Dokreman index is 34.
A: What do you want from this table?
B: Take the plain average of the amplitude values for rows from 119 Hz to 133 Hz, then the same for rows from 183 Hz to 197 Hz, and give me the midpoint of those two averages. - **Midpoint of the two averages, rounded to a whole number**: 57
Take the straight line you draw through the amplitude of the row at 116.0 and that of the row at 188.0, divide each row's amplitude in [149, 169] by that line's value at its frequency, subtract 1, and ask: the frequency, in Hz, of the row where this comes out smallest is 152.0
